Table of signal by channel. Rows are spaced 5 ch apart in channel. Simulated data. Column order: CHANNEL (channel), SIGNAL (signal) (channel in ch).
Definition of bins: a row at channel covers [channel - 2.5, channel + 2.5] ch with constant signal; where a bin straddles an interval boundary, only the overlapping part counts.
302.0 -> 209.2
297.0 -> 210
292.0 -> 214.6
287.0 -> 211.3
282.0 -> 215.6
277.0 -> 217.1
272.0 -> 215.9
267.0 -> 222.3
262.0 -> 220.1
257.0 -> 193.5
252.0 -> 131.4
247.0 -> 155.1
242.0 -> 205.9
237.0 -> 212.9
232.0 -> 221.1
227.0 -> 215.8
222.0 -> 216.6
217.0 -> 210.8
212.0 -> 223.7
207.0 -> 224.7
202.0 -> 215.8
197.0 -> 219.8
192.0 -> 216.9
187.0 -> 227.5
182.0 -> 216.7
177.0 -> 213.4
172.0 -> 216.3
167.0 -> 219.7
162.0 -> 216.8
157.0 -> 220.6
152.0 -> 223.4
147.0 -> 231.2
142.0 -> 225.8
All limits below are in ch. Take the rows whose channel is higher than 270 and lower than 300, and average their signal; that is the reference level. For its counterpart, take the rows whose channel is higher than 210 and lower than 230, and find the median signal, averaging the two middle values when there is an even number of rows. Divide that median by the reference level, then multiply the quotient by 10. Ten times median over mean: 10.1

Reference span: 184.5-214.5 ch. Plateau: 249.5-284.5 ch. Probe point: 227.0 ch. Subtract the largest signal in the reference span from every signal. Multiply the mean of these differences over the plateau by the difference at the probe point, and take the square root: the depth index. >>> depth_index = 17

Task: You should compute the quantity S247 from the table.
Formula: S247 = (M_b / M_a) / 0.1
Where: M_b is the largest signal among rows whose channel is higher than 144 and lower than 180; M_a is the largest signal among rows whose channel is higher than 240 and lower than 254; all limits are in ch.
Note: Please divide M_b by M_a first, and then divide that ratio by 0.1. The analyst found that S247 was 11.2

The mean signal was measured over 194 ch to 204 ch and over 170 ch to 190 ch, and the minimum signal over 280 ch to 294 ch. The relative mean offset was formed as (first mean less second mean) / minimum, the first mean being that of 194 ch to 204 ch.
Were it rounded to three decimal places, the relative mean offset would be -0.003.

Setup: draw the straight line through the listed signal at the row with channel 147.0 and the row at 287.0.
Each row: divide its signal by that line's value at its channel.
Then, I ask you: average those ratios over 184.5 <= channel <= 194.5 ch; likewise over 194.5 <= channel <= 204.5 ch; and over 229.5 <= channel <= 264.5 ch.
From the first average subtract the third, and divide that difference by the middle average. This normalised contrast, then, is 0.108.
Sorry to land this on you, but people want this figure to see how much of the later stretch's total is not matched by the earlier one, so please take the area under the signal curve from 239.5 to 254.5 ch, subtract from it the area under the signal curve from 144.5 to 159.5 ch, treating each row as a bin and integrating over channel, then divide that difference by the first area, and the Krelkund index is -0.37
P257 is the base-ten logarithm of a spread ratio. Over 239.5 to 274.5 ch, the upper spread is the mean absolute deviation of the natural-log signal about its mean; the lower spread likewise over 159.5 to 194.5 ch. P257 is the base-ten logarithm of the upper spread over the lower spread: 1.06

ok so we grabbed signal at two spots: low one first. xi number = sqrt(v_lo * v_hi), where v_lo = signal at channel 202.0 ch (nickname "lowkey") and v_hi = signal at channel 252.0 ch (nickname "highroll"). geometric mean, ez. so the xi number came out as 168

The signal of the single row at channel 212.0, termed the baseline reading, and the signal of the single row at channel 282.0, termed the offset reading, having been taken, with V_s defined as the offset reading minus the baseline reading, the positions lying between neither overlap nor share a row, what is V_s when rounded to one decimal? -8.1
